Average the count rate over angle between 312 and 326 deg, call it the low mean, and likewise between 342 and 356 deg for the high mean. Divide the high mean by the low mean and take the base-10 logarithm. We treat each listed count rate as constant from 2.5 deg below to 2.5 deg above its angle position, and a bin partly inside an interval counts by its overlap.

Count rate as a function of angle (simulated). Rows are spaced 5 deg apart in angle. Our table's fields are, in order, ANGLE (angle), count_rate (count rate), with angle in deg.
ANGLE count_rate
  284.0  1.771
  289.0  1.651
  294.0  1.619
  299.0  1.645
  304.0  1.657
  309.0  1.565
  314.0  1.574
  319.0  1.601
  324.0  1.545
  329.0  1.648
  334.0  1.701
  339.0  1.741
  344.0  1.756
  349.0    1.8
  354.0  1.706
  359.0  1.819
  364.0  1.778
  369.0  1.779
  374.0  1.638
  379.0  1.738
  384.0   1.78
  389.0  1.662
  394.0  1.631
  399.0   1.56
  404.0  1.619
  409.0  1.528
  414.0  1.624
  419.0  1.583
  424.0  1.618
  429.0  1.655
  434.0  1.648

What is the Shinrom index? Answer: 0.05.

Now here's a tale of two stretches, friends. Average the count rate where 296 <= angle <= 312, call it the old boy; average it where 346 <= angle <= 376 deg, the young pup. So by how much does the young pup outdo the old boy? 0.13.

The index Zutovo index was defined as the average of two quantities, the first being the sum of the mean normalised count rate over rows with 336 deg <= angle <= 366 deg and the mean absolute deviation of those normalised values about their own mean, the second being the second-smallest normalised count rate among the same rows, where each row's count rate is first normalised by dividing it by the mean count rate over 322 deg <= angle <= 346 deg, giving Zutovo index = 1.05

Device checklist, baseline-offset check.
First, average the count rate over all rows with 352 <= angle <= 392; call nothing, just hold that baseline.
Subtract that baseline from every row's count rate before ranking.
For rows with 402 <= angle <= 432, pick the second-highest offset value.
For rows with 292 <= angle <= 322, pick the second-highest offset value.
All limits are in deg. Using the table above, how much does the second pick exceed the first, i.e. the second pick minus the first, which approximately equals 0.02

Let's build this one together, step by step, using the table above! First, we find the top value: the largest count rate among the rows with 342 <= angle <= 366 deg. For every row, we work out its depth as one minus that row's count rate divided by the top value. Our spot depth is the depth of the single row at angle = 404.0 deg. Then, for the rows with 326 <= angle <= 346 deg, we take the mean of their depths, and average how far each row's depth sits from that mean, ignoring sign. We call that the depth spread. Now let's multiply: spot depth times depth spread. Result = 0.0022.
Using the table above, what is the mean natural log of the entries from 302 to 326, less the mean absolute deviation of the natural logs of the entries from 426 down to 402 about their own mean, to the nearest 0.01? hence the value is 0.44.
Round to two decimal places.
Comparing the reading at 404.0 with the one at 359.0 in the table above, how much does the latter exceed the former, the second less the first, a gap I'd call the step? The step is 0.20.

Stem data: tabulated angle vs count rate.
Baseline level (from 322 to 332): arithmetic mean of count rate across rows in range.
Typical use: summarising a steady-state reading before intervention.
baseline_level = 1.60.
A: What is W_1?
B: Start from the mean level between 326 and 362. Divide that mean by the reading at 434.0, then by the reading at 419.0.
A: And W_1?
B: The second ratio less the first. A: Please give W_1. 0.043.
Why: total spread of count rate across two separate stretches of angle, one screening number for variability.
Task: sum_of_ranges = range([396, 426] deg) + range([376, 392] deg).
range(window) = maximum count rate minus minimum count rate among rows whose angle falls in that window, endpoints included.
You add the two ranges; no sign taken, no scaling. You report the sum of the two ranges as 0.21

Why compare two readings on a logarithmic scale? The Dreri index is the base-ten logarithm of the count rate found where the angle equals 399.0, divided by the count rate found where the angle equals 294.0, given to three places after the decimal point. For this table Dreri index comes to -0.016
